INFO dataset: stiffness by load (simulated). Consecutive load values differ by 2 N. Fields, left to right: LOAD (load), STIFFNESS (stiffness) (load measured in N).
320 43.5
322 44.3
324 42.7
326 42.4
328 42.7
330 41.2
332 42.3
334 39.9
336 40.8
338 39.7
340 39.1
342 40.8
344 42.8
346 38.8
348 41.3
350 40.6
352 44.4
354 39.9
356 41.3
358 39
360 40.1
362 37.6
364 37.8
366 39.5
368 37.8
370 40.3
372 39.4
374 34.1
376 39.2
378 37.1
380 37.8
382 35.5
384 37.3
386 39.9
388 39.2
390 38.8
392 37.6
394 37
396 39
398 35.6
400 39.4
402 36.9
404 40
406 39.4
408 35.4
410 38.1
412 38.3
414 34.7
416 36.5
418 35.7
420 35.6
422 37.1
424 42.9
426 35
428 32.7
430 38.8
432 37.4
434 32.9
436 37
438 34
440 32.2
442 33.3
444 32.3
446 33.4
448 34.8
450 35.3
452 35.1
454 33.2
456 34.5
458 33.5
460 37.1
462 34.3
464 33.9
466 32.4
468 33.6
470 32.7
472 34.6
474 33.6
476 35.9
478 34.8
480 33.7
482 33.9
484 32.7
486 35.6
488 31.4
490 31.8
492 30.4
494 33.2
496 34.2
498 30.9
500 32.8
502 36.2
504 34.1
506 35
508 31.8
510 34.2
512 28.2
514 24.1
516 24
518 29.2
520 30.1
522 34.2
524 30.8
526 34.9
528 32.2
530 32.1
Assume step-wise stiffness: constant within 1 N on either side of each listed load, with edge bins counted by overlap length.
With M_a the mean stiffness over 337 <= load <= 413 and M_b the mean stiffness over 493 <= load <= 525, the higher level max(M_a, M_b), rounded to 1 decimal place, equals 38.8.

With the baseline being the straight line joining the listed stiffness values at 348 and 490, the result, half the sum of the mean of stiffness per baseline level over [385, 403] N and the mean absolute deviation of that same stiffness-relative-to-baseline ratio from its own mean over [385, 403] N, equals 0.513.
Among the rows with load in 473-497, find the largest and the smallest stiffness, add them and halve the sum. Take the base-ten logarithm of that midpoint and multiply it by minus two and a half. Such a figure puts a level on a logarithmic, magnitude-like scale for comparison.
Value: -3.801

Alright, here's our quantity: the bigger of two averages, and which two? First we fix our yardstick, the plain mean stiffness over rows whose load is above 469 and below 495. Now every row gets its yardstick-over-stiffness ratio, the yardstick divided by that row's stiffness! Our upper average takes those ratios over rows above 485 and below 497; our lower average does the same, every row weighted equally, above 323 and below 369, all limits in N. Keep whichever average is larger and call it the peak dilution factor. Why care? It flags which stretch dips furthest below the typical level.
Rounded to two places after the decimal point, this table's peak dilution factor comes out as 1.02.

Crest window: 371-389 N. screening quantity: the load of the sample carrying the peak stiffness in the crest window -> 386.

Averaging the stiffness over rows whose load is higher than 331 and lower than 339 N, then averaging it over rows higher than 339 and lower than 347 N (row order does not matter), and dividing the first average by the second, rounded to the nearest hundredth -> 1.01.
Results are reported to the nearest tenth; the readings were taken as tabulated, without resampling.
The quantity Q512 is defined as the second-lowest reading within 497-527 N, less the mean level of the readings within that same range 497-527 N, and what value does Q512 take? -7.3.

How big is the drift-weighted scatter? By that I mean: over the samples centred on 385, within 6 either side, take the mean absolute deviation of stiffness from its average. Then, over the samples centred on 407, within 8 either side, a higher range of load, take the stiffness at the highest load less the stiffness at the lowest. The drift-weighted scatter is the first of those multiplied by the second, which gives -6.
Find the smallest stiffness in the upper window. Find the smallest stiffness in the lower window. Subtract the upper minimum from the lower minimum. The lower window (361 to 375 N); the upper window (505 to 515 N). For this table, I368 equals 10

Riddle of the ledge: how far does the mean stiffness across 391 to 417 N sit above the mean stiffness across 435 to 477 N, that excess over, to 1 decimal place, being 3.4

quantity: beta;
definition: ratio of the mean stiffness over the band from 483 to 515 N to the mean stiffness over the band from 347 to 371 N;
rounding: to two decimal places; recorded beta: 0.81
